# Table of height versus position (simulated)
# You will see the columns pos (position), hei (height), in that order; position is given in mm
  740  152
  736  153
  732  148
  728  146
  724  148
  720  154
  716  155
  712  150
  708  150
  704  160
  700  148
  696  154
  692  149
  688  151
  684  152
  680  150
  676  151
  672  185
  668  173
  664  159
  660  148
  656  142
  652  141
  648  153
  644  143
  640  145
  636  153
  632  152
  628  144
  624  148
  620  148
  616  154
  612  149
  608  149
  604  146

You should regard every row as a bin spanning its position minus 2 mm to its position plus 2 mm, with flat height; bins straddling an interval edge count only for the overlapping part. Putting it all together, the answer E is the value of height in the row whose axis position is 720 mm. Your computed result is 154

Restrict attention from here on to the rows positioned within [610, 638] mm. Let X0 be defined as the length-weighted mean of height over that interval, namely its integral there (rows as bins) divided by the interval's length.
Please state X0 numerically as 150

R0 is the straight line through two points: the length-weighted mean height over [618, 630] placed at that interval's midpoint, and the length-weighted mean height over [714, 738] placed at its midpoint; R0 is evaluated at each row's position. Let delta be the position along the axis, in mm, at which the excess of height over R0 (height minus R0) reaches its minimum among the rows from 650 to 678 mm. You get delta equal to 652 mm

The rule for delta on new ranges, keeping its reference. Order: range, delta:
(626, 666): 652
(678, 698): 692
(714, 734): 728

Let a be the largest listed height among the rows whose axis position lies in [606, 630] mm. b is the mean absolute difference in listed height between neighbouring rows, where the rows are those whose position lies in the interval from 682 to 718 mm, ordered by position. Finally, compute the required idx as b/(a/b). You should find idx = 0.17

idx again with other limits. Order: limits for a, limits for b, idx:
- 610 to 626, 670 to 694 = 0.42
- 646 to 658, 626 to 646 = 0.15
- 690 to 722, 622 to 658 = 0.21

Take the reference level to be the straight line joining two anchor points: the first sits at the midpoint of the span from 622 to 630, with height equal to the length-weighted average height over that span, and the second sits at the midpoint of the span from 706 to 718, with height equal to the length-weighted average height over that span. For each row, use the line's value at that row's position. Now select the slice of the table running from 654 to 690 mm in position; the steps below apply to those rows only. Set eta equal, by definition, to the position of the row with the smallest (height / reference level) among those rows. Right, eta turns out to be 656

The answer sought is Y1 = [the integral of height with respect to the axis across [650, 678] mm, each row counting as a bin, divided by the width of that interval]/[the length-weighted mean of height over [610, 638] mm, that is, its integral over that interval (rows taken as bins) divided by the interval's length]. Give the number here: 1.05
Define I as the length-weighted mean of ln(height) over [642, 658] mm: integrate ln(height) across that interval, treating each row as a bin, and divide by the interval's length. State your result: 4.97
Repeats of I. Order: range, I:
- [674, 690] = 5.02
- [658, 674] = 5.11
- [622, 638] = 5.01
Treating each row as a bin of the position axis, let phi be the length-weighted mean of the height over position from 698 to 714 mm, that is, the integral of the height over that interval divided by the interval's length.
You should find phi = 152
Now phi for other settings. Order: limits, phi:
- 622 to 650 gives 148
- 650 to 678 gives 157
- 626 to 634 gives 148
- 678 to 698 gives 151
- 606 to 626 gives 150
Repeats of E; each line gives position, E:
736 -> 153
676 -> 151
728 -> 146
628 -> 144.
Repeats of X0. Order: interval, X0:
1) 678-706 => 152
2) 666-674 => 179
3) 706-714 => 150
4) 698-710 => 153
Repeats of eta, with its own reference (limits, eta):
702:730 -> 728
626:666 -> 652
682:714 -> 700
